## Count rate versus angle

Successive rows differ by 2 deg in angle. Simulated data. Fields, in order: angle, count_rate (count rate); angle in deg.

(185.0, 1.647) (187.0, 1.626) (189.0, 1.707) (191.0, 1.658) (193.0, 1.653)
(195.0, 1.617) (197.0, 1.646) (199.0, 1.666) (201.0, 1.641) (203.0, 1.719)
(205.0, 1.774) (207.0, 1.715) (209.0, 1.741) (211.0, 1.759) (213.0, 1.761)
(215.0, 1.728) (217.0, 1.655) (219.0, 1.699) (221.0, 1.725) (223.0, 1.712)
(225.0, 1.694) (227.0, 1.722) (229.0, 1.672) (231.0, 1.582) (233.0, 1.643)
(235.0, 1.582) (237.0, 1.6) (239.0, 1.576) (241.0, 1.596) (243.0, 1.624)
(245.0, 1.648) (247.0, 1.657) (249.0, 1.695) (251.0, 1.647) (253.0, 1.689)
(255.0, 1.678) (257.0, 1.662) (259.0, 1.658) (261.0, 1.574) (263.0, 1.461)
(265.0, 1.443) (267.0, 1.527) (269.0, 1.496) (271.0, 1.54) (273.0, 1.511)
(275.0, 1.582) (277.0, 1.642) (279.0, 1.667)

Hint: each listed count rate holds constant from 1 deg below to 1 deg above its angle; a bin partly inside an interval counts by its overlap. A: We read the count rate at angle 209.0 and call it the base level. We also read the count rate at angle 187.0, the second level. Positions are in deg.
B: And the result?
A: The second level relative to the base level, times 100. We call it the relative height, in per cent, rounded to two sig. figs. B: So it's 93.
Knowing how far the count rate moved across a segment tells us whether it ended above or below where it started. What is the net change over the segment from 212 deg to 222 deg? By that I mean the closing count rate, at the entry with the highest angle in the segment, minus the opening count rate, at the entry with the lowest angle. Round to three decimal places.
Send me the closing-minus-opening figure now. -0.036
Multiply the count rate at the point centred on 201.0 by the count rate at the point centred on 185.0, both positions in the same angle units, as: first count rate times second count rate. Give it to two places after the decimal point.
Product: 2.70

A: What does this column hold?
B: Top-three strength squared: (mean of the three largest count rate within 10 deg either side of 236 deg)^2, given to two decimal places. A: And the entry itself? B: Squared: 2.82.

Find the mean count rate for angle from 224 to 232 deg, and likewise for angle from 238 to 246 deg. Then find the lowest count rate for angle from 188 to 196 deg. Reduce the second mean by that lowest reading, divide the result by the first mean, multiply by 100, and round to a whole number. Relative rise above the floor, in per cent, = 0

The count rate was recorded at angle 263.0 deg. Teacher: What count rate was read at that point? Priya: 1.461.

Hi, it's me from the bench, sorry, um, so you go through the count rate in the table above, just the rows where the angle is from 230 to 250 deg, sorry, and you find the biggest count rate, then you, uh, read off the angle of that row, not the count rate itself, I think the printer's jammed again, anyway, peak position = 249.0 deg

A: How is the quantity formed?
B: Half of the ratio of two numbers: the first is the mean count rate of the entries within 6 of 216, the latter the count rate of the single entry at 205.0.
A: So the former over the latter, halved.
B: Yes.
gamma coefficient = 0.485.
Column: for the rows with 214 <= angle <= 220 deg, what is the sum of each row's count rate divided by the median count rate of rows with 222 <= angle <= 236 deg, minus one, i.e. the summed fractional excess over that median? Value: 0.04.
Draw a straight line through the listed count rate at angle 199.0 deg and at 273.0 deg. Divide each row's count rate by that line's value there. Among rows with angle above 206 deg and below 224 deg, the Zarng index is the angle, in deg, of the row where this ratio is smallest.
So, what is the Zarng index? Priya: 217.0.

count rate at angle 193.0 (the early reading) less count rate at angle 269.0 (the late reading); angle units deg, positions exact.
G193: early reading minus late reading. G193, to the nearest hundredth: 0.16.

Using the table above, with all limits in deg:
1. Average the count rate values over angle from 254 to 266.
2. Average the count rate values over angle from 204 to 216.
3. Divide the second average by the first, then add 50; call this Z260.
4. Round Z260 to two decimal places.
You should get 51.11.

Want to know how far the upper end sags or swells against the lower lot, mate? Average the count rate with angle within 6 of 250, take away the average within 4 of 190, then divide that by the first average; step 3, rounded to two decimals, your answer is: 0.00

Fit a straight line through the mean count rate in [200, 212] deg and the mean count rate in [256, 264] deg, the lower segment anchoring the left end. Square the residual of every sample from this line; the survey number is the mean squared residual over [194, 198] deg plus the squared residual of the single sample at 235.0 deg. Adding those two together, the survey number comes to 0.019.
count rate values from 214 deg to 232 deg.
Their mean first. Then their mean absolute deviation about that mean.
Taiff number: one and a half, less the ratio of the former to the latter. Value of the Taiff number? -48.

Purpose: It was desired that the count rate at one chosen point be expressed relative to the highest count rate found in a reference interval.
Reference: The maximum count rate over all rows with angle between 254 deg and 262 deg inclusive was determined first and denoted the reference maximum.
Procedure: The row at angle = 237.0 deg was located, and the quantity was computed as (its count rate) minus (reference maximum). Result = -0.08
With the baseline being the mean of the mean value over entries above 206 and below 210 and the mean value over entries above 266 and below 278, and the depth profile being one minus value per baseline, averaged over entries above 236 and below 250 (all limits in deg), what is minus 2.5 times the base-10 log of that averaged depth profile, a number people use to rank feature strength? 5.4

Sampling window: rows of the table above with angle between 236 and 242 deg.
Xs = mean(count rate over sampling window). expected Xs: 1.59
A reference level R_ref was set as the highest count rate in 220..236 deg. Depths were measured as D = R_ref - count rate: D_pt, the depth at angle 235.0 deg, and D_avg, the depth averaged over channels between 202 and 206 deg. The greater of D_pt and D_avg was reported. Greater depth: 0.14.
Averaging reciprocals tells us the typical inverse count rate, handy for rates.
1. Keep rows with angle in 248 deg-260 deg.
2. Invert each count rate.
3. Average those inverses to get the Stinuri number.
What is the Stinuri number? 0.60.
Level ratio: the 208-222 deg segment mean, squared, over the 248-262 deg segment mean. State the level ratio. 1.79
